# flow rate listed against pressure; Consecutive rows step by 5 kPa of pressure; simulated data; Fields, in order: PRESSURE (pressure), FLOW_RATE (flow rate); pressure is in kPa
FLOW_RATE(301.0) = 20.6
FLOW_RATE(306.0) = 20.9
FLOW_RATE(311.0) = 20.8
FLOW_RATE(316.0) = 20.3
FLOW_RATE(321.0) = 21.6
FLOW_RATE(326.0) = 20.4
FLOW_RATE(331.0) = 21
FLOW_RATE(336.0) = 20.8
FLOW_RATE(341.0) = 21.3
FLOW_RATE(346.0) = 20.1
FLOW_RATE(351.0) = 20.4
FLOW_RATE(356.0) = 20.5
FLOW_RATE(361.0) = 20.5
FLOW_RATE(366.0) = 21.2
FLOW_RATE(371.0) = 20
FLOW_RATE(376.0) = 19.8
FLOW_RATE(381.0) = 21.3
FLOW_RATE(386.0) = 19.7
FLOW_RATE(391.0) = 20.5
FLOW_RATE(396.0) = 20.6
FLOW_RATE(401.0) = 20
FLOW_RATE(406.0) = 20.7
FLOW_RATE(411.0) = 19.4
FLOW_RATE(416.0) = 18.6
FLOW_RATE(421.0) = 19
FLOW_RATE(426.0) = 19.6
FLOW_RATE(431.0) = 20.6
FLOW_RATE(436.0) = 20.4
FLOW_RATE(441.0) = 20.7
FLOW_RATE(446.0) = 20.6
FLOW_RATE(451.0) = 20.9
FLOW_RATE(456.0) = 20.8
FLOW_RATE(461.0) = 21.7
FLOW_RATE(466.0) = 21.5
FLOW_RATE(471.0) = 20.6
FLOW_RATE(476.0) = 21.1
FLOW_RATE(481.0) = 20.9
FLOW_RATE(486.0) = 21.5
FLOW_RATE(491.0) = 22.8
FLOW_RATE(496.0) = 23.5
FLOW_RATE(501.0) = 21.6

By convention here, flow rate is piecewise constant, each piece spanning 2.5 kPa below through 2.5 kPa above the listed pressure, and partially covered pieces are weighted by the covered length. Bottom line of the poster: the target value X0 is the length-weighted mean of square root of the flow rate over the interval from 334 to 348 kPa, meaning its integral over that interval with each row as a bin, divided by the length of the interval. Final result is 4.56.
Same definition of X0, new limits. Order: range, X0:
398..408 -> 4.51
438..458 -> 4.55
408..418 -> 4.37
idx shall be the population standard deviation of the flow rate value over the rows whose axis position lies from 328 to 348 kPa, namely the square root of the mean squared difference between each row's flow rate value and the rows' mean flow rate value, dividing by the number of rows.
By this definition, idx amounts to 0.44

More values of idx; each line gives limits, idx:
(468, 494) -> 0.77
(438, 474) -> 0.41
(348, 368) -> 0.32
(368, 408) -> 0.51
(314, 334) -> 0.52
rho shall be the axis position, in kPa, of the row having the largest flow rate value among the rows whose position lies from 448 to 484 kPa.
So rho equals 461.0 kPa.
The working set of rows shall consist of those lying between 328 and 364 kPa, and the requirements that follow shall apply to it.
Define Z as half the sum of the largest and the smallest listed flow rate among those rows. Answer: 20.7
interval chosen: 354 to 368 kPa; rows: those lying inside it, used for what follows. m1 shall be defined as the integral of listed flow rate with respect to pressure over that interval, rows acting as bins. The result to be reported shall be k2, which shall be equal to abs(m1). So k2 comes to 290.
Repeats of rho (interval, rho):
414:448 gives 441.0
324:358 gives 341.0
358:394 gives 381.0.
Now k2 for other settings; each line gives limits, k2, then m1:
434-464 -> 626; 626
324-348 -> 498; 498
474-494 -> 433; 433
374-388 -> 284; 284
